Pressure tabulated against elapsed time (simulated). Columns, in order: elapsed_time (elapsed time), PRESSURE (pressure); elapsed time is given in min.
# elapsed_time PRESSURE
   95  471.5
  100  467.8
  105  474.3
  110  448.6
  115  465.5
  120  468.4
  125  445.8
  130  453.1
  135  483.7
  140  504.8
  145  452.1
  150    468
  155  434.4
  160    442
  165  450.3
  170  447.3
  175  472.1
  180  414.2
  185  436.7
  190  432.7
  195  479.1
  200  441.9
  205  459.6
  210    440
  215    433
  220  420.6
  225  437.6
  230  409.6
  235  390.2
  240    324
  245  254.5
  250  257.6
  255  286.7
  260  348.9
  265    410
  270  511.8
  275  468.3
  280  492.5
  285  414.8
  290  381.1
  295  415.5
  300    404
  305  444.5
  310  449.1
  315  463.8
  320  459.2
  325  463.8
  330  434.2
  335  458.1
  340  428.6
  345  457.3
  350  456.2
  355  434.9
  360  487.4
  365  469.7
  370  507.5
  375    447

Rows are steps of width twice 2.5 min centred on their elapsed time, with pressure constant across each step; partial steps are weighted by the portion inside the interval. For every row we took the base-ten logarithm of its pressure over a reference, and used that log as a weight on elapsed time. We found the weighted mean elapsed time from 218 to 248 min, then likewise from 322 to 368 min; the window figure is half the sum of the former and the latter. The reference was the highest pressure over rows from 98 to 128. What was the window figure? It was 289.3 min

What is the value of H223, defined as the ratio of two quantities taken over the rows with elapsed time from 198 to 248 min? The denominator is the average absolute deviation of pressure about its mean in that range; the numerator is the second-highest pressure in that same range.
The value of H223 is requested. 9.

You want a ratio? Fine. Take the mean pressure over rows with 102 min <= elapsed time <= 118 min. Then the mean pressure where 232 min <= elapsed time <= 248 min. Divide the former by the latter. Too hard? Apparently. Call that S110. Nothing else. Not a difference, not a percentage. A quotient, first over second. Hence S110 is 1.43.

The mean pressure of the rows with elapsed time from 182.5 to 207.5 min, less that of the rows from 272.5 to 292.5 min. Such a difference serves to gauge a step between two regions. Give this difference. 11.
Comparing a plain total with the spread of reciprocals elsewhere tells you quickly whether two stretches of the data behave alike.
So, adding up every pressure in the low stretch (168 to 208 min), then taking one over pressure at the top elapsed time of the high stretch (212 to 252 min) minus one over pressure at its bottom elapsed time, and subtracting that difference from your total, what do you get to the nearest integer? 3584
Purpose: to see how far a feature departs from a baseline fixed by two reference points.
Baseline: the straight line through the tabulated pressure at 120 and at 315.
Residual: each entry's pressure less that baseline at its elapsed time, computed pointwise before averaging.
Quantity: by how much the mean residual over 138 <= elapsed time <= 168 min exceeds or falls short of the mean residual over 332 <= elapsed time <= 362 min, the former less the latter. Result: 0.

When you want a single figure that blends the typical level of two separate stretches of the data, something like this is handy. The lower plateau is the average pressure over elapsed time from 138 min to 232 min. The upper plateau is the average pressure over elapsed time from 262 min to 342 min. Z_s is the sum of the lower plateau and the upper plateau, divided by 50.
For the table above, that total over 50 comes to 17.8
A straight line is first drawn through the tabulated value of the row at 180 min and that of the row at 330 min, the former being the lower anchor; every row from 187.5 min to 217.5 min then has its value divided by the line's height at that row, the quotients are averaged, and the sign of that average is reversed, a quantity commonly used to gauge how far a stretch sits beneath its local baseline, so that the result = -1.07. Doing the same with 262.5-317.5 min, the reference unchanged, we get -1.03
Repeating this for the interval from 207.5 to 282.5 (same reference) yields -0.93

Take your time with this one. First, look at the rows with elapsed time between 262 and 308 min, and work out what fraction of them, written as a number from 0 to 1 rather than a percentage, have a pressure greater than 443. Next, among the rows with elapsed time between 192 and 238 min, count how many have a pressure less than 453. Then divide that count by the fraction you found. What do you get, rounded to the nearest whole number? 16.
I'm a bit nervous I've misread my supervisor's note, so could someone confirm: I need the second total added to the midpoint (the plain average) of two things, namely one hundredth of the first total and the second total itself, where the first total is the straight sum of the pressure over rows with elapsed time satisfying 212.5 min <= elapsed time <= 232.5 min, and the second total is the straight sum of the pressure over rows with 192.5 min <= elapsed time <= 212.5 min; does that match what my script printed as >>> 2739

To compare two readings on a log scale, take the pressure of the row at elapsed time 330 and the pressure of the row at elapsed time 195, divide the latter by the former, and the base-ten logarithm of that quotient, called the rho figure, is 0.04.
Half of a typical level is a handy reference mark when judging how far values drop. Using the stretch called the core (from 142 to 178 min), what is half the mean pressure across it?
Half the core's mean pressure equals 226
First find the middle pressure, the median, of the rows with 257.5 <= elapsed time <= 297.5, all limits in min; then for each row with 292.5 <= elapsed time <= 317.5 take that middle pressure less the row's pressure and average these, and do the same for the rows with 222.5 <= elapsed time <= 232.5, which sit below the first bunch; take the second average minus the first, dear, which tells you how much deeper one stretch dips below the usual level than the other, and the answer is 12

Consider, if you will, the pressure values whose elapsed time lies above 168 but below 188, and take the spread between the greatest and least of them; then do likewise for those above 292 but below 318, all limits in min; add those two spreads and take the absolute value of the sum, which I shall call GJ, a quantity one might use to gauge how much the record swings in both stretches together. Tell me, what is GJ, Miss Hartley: 118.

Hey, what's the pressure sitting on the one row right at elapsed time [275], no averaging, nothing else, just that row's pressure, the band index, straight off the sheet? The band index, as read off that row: 468.3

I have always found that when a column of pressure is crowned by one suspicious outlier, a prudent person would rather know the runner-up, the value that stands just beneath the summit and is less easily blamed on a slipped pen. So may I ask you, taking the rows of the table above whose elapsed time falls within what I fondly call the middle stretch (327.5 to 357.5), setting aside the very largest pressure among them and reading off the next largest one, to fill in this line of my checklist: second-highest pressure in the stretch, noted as 457.3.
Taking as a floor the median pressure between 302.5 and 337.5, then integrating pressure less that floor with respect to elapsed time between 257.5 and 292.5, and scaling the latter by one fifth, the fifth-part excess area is -179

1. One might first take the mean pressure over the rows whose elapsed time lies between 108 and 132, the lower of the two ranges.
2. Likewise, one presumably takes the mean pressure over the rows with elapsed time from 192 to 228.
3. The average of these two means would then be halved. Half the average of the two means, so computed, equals 225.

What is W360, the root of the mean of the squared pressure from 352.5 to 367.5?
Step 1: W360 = 465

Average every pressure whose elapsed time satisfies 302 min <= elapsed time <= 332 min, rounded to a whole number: 452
